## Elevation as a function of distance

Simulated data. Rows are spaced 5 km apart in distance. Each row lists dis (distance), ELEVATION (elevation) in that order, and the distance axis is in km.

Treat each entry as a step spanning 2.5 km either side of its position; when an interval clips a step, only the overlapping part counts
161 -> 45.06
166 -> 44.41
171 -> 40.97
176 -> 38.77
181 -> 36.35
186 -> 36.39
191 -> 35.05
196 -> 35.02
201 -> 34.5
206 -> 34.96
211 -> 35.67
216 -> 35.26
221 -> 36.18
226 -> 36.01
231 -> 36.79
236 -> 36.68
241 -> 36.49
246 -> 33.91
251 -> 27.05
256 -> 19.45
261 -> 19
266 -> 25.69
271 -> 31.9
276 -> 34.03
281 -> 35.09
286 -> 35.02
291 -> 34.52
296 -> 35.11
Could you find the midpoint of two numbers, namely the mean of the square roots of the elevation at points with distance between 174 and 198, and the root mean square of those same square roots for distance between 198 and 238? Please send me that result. 6.00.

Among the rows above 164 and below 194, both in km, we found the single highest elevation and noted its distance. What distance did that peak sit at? 166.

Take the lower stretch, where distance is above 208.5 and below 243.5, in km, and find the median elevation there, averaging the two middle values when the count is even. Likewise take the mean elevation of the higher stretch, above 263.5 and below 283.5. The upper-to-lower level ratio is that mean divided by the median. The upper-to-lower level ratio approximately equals 0.88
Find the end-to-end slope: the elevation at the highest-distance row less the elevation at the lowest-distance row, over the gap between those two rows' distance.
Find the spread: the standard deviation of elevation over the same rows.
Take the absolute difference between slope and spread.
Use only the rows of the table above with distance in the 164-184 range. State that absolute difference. 4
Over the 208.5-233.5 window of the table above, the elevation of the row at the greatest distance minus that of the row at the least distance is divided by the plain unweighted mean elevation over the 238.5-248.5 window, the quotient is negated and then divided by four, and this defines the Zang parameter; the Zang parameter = -0.01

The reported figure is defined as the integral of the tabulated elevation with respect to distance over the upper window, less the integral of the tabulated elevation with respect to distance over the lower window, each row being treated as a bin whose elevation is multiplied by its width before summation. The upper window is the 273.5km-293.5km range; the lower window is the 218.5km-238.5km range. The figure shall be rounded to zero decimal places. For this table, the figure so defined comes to -35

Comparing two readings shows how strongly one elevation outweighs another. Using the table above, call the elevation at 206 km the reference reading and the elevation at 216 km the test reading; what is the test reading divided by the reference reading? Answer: 1.0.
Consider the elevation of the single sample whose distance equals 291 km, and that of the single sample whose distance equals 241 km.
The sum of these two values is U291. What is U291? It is 71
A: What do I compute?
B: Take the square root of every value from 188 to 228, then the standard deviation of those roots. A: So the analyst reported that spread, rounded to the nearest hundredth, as 0.05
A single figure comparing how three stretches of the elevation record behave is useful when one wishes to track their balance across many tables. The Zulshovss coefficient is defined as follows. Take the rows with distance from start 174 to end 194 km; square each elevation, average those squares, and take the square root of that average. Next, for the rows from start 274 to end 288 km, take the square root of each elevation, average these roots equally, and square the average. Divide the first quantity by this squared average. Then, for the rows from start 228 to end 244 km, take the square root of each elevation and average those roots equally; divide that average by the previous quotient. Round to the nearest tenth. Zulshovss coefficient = 5.7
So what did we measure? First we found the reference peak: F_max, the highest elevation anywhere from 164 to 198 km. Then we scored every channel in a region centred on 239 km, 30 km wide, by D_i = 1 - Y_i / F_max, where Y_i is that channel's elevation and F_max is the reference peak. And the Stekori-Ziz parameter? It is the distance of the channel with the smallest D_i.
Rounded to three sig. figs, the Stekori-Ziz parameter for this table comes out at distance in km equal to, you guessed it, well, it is 231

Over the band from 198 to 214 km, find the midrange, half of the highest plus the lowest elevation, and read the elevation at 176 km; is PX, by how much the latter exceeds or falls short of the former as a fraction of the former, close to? 0.11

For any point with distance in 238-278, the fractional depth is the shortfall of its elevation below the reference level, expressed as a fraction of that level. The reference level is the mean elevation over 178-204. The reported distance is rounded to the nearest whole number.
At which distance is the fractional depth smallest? 241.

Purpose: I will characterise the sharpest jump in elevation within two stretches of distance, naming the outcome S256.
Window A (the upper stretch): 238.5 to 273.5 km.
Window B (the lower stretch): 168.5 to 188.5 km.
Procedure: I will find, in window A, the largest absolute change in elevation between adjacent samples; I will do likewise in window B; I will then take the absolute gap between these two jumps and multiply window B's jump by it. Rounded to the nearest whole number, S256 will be 13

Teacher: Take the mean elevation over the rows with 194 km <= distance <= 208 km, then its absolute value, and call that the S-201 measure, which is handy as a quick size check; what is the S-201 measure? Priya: 34.8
